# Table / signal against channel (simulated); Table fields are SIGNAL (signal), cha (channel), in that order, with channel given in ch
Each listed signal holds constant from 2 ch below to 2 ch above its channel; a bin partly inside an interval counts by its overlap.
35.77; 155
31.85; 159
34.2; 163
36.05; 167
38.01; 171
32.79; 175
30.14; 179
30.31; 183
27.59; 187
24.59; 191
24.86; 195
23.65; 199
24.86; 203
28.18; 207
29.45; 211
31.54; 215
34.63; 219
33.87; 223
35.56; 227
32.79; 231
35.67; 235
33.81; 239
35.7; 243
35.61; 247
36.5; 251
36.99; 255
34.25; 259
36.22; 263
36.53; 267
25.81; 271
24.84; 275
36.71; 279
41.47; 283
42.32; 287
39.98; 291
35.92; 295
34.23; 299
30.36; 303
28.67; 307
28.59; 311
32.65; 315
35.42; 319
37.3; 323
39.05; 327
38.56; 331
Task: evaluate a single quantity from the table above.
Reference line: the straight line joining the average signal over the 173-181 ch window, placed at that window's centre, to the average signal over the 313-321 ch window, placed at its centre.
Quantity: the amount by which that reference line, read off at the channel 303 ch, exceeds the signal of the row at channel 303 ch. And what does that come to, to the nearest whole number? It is 3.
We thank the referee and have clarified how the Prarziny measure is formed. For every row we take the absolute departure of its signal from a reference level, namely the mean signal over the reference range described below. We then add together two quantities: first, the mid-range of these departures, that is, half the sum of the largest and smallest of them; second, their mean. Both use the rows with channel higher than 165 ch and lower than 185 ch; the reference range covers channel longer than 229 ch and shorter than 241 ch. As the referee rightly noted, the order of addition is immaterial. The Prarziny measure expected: 5.6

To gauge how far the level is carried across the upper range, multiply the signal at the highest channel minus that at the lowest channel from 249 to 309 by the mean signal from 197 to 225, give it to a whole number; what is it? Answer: -231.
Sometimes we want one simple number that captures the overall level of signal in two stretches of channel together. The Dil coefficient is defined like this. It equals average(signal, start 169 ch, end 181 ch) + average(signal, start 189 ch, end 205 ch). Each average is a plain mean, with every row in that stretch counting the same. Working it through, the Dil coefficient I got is 58.1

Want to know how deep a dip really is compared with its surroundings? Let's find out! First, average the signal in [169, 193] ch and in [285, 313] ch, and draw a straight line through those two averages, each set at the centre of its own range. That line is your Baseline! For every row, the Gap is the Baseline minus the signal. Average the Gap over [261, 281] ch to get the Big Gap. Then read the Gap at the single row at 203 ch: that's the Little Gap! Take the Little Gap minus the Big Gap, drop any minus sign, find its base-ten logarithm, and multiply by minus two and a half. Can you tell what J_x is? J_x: -1.8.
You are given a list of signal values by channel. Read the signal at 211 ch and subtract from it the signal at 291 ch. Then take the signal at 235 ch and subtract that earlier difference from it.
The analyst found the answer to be 46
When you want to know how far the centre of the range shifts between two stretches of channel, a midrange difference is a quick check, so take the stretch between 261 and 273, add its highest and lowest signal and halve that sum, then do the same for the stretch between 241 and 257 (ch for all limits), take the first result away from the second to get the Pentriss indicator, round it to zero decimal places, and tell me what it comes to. 5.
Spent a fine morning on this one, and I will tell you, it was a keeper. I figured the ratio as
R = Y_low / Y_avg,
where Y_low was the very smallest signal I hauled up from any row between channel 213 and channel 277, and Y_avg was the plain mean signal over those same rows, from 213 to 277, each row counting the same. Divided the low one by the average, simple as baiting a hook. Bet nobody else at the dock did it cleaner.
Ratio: 0.74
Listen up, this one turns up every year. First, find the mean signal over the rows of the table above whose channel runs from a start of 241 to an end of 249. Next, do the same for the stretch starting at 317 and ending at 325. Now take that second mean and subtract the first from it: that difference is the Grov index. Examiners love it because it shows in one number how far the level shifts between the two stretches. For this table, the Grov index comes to 1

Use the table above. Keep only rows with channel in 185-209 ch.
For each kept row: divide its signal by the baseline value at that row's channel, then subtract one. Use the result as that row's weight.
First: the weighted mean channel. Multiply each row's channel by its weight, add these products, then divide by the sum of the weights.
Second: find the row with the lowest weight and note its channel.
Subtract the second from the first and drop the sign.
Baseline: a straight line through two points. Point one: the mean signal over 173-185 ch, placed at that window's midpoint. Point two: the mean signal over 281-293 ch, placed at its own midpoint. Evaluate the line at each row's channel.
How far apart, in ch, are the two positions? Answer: 1.6 ch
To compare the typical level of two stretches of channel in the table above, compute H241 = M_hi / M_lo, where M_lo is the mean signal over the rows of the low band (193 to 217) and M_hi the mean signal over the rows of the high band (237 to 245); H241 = 1.28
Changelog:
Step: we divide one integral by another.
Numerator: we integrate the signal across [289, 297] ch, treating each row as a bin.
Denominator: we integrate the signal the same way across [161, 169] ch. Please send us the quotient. 1.08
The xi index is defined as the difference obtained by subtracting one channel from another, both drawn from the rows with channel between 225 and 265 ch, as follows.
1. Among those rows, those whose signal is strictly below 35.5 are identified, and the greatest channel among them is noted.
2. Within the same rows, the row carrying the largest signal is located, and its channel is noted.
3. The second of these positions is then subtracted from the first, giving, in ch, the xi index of 4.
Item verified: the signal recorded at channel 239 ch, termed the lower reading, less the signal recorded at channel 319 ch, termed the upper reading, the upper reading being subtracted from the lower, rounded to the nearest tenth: -1.6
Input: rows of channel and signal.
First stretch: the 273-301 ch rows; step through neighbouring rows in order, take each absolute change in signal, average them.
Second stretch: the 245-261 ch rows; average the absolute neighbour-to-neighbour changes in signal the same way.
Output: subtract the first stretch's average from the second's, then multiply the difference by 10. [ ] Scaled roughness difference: -29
